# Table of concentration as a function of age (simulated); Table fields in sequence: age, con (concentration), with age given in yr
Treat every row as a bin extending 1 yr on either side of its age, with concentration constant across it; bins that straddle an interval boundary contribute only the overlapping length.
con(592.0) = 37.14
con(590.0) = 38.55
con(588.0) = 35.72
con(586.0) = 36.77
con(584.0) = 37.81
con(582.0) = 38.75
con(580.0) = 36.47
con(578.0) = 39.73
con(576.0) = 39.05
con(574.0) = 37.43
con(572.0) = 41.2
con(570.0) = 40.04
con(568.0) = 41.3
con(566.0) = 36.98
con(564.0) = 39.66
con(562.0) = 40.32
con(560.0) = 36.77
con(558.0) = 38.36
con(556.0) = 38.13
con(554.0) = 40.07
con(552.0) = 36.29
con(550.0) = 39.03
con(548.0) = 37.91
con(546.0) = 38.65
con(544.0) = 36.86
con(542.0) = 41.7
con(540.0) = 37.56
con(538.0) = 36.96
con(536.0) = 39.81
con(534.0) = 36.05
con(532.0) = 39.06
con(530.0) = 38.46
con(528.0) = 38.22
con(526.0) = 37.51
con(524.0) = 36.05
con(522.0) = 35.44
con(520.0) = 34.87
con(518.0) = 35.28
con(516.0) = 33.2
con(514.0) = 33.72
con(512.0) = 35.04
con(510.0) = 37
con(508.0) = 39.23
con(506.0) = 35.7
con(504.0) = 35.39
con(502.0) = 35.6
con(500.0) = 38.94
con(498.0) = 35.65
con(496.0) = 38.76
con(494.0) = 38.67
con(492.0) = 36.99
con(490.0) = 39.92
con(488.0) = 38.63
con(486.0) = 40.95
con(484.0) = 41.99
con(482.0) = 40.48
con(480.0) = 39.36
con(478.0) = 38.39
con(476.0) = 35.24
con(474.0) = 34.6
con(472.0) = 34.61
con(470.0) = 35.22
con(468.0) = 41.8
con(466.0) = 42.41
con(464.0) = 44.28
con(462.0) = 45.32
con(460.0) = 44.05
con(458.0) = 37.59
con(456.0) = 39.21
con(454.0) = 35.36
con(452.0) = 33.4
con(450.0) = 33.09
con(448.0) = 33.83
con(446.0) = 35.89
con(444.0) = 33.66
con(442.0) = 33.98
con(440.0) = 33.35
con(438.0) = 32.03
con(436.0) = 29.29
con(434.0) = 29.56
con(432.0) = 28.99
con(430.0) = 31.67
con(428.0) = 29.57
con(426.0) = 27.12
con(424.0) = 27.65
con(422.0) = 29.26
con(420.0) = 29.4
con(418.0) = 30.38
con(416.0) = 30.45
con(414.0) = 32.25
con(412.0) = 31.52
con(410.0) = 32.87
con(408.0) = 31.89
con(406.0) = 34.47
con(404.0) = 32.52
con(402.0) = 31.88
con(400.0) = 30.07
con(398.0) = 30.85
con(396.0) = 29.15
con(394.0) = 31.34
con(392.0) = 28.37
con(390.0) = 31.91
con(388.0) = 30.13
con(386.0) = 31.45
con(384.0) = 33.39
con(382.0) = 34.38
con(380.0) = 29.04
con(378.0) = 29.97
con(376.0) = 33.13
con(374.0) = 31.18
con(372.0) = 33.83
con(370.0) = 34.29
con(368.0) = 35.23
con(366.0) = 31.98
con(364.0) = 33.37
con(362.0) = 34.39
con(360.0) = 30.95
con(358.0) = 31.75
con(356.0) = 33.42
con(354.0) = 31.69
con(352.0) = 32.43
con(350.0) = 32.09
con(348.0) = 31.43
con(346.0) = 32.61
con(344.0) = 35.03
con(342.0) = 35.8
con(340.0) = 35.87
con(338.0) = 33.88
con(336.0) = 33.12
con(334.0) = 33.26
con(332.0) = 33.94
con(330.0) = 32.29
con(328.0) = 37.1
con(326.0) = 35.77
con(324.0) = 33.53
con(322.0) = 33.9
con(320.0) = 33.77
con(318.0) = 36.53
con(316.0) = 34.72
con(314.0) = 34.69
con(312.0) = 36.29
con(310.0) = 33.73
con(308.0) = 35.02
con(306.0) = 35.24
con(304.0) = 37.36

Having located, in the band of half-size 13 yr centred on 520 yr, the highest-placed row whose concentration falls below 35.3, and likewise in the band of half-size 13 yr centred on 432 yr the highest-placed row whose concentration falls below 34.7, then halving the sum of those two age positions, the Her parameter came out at 482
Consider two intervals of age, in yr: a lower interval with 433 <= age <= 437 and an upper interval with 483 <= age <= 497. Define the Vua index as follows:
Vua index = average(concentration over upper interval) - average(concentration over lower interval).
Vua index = 10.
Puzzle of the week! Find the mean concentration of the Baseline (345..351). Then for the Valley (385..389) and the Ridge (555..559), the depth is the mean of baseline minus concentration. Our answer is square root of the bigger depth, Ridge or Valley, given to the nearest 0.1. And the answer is 1.1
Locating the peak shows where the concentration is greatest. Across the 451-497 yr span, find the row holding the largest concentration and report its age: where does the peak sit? 462.0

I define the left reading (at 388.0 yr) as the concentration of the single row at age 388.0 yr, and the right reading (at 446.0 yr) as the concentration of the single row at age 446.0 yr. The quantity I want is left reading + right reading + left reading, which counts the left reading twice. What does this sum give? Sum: 96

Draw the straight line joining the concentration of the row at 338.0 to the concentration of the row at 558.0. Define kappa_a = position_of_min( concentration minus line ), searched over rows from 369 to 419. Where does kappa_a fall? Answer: 392.0 yr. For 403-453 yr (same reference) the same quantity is 426.0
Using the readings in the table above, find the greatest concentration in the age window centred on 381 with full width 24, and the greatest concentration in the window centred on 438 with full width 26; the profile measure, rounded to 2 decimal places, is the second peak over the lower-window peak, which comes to 1.04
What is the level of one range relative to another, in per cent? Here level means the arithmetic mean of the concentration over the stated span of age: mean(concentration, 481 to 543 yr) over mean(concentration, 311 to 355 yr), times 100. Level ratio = 110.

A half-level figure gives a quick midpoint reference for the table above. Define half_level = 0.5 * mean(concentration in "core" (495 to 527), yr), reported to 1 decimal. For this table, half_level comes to 18.0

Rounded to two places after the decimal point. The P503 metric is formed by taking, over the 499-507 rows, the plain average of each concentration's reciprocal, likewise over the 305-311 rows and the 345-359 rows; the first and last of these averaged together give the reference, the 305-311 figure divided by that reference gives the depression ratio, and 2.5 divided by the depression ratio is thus 2.54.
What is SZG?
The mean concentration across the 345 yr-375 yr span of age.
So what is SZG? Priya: 33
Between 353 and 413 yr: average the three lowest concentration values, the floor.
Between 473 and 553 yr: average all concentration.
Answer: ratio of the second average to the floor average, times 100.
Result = 129.9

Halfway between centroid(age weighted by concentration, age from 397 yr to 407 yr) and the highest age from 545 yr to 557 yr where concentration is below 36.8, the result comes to 477.1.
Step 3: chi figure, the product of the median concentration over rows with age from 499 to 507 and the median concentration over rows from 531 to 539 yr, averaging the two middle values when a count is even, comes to 1355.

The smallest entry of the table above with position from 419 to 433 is 27.12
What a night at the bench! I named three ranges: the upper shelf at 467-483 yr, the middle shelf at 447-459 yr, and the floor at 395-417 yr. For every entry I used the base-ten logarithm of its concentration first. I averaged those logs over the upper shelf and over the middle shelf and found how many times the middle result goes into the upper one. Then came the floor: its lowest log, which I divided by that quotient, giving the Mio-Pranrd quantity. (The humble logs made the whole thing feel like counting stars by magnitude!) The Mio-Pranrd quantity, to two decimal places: 1.44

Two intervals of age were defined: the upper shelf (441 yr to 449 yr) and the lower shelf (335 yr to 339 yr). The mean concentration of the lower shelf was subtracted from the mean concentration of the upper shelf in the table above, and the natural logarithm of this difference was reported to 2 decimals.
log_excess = -0.17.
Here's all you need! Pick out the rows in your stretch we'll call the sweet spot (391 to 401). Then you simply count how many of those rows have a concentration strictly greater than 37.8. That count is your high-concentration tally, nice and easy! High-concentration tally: 0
